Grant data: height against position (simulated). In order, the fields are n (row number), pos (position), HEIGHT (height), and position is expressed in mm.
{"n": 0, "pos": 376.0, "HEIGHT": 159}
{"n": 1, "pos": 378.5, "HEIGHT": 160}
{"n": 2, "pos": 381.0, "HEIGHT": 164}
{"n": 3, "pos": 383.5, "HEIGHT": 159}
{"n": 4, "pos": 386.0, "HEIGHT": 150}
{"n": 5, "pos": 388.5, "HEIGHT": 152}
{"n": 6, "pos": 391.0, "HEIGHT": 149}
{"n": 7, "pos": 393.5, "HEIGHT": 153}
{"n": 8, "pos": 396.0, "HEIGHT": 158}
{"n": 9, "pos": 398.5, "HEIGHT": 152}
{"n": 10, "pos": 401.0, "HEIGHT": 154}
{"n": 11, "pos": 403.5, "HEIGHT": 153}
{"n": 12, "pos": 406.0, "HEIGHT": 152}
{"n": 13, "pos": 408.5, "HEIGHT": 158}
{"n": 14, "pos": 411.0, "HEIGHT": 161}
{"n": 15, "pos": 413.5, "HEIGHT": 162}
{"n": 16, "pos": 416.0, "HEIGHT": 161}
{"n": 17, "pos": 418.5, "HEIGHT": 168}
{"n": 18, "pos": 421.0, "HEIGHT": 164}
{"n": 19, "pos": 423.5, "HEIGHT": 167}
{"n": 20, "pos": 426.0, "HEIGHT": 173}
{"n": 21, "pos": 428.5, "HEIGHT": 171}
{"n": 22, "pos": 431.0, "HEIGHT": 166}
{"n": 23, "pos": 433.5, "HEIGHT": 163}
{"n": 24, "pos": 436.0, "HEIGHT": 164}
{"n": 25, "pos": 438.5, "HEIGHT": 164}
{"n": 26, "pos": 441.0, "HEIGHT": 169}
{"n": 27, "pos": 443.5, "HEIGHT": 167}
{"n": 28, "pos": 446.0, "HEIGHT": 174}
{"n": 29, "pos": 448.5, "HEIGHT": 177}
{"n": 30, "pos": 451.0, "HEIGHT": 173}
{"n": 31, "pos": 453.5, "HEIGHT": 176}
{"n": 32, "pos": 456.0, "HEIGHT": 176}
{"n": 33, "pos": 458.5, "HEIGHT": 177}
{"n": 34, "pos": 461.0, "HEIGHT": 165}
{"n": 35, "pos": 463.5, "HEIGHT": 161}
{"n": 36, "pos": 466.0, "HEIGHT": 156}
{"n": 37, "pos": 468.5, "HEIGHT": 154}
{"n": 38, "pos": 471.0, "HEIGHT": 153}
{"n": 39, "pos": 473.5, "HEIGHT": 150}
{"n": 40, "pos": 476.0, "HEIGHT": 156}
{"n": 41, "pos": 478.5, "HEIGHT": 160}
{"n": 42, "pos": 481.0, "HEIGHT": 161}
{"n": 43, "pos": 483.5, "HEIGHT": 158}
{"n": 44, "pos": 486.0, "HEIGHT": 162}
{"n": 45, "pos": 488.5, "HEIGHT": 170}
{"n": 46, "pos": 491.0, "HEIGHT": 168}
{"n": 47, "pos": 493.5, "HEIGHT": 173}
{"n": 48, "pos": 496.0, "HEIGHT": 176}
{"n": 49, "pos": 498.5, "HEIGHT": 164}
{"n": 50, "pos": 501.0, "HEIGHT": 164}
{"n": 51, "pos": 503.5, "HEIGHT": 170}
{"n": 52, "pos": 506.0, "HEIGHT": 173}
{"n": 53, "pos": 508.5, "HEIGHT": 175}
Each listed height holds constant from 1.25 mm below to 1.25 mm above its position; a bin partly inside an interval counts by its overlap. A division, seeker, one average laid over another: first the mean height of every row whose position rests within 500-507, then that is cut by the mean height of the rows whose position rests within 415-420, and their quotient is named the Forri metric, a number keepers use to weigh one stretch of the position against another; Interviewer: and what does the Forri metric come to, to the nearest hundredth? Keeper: 1.03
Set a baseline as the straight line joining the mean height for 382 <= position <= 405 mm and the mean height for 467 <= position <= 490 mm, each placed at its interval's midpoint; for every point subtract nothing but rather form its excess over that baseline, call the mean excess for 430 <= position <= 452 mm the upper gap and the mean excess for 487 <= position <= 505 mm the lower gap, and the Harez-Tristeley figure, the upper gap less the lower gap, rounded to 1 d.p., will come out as 2.4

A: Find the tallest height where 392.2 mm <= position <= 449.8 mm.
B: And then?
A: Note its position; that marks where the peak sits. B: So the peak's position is 448.5 mm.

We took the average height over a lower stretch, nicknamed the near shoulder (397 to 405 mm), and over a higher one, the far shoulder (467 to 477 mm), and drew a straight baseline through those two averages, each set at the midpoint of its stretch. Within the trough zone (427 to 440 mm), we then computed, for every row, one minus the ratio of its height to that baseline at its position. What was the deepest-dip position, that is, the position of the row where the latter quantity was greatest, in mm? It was 433.5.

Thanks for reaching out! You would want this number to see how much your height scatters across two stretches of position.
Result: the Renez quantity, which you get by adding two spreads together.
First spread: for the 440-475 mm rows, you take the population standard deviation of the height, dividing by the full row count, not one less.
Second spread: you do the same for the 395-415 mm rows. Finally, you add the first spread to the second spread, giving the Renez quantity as 13.2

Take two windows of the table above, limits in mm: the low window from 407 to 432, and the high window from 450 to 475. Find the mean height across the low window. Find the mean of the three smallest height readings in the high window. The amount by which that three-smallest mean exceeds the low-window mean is -13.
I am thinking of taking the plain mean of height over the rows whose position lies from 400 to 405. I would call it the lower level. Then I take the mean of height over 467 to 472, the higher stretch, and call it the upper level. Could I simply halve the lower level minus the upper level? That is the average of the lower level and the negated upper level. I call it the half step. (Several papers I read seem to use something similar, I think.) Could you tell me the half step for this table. 0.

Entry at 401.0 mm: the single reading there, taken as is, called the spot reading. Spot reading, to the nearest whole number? 154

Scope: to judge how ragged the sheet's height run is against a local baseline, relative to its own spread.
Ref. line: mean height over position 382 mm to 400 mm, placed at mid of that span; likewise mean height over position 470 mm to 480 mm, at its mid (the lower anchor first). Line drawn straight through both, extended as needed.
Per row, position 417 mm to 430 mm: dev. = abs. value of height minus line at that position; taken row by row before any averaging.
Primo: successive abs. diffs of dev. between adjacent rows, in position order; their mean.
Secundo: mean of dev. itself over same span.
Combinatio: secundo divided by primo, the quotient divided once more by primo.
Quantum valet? 1.0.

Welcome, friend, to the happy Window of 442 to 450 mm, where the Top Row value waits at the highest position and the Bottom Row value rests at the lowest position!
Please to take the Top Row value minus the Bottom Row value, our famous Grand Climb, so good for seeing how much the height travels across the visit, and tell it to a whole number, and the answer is 10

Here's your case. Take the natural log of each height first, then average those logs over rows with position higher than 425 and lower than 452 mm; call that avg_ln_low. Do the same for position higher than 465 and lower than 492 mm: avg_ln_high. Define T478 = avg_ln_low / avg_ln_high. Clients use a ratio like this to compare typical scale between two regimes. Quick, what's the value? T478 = 1.01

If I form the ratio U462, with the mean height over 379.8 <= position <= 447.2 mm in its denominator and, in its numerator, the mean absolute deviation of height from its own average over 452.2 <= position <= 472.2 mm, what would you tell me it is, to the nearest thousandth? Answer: 0.054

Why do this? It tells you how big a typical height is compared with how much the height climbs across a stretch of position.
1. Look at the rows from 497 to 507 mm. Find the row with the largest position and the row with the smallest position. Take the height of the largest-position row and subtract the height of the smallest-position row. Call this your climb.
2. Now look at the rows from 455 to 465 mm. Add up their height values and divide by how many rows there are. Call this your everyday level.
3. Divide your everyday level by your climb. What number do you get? 19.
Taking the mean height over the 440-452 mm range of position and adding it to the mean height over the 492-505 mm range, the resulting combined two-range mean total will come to 341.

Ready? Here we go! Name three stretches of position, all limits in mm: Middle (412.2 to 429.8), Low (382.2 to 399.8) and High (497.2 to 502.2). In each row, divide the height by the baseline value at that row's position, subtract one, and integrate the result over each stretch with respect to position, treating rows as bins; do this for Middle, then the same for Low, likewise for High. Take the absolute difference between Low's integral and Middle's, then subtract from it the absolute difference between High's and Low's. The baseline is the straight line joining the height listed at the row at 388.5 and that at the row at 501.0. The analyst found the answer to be 1.02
